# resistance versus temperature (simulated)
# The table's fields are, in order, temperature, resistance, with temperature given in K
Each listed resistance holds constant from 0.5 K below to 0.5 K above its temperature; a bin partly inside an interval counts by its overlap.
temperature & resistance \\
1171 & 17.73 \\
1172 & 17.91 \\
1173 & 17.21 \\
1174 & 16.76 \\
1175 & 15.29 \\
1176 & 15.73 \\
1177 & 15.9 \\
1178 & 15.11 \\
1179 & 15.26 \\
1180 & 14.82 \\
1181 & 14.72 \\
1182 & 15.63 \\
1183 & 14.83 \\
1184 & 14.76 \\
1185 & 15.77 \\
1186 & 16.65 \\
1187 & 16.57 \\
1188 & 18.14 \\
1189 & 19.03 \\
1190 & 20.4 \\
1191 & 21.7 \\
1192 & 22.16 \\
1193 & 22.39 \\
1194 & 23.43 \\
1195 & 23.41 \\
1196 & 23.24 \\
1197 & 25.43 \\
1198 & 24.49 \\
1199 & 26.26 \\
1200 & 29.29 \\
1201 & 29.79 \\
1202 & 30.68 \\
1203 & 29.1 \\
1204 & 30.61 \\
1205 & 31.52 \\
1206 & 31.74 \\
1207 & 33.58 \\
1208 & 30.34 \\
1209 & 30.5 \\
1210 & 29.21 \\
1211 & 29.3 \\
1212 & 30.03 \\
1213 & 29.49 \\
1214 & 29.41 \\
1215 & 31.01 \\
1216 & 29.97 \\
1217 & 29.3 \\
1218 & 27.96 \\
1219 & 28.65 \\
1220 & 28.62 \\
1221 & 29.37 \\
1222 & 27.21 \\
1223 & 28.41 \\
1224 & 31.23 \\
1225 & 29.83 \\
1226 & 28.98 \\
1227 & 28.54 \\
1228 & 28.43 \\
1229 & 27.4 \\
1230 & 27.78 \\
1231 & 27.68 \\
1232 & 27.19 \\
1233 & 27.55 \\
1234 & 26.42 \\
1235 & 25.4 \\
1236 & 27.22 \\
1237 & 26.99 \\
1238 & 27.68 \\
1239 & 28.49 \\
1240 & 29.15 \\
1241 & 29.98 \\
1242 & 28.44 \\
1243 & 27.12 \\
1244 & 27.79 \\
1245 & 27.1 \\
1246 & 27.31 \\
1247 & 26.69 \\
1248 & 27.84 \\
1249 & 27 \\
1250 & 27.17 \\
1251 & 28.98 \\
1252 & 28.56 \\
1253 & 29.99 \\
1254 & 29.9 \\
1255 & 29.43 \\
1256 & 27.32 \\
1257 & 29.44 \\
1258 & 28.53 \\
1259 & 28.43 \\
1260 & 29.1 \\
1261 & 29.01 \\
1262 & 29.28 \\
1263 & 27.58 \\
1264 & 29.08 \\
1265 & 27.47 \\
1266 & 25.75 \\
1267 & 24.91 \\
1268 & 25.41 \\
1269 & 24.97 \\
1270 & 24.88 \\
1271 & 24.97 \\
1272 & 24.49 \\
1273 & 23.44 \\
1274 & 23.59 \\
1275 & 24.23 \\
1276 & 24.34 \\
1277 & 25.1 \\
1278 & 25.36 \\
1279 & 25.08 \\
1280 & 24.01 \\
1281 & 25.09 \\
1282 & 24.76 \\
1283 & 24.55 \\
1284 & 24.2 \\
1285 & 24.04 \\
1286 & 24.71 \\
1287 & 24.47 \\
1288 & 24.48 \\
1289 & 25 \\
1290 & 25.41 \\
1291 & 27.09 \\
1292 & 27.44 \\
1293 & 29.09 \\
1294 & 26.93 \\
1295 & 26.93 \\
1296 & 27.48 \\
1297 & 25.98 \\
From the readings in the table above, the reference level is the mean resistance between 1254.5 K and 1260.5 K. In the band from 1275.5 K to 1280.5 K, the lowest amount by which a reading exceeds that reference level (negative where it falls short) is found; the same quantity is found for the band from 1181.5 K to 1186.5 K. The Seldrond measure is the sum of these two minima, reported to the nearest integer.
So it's -19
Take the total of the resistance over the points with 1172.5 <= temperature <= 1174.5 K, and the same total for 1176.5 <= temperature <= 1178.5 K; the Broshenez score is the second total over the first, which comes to 0.91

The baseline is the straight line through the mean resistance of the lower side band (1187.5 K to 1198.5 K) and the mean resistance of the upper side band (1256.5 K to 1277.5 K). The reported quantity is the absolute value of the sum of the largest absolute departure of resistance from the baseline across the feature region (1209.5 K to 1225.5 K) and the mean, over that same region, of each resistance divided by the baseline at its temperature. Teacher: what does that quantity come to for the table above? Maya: 9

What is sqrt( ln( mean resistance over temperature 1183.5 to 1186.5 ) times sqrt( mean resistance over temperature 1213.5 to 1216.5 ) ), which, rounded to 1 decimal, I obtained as 3.9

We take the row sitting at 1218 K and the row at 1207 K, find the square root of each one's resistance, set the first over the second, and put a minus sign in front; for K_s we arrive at -0.91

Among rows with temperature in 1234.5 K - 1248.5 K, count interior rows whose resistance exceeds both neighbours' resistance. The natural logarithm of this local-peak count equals 1.39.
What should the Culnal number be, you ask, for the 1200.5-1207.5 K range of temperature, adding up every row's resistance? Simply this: 217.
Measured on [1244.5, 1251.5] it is 192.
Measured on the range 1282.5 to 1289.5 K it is 171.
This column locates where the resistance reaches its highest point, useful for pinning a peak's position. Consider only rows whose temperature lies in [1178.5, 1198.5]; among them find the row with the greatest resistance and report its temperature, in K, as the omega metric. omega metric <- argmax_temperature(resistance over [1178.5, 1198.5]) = 1197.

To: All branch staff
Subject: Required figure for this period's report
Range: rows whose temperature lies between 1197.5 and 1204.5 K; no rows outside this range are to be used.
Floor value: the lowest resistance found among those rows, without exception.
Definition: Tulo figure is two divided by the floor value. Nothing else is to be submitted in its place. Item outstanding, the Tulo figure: 0.082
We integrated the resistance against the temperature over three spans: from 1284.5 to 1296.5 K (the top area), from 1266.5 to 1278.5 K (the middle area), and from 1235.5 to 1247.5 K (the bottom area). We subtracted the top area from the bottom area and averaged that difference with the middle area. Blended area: 158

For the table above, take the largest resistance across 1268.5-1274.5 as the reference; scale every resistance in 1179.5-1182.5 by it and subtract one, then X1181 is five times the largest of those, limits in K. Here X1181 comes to -1.9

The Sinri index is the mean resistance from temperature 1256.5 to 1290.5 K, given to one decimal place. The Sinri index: 25.7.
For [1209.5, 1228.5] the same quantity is 29.2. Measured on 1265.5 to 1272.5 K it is 25.1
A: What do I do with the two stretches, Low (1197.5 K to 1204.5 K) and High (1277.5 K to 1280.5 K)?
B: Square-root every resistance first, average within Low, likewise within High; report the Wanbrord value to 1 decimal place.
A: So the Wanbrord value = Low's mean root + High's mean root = 10.3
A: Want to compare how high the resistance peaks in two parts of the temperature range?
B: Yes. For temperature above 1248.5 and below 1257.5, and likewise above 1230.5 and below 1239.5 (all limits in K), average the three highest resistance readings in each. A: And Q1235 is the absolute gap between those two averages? 1.8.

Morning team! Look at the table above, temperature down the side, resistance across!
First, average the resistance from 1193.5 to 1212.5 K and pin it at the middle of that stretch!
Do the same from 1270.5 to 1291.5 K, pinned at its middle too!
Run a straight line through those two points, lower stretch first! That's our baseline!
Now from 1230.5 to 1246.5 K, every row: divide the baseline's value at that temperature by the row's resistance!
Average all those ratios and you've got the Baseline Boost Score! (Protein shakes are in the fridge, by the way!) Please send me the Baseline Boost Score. 0.972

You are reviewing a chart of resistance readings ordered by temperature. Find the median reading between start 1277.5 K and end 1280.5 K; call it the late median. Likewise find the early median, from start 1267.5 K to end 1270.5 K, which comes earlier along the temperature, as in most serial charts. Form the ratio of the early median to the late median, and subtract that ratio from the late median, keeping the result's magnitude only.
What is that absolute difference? 24.1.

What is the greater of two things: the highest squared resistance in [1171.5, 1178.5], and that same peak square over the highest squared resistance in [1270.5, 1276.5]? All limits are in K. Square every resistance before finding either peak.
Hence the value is 321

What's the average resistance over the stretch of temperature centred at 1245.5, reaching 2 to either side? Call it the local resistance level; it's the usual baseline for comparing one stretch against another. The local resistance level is 27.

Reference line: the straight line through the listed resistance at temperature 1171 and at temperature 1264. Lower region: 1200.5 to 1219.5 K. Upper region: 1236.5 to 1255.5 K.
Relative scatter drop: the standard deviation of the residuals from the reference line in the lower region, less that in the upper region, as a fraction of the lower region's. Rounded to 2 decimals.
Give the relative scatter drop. 0.35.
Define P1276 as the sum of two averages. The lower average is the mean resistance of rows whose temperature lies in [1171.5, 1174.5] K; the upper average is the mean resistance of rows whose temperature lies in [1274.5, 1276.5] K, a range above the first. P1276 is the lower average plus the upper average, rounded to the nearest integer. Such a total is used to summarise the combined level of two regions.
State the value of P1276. 42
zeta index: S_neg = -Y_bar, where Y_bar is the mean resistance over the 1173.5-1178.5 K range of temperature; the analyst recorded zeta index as -16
